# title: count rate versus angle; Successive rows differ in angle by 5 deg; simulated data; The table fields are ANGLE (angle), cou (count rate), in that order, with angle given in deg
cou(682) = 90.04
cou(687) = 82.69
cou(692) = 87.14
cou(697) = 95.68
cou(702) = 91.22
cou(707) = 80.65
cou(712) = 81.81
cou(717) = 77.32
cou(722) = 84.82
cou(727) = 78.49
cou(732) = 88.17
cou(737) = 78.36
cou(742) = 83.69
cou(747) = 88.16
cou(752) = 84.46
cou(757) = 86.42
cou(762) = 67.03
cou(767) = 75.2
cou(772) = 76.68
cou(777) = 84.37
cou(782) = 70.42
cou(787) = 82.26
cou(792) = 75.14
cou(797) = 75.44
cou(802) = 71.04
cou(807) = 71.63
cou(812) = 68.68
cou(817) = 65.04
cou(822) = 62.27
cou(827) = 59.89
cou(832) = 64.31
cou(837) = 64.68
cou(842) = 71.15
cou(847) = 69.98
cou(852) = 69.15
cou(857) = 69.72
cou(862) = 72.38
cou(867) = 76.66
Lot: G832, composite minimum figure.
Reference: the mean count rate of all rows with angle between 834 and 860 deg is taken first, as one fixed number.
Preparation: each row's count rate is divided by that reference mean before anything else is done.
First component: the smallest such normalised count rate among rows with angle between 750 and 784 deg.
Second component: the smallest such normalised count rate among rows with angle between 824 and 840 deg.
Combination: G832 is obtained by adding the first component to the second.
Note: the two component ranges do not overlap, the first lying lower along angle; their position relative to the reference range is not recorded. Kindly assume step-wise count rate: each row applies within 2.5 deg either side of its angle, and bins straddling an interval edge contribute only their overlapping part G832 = 1.84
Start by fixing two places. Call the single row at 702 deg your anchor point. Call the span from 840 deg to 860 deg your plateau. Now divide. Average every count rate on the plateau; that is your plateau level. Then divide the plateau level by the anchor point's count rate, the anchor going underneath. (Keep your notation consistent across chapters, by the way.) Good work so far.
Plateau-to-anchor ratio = 0.77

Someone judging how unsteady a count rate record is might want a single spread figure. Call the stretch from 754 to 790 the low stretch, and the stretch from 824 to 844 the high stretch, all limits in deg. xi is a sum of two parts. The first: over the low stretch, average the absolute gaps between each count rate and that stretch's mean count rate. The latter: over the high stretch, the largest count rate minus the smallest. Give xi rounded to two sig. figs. 17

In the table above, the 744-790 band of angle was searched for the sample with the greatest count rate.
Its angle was 747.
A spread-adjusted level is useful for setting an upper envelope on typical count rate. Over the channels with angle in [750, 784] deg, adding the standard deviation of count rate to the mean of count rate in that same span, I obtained 85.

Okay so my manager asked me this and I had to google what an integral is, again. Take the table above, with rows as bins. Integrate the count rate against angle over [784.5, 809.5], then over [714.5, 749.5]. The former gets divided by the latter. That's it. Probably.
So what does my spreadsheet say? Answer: 0.6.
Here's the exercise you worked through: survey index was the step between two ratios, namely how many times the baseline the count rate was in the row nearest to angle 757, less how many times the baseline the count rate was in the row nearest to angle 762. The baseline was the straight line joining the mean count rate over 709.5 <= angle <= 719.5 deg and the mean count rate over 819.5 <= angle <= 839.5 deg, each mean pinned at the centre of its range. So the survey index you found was 0.26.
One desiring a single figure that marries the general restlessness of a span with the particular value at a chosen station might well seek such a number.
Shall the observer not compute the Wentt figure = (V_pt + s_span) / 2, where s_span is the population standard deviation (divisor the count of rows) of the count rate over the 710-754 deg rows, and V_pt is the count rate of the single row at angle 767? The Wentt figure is 40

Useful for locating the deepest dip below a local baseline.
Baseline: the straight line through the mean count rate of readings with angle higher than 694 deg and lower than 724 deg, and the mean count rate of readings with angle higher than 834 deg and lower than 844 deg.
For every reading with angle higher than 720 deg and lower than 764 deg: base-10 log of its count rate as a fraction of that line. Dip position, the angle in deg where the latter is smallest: 762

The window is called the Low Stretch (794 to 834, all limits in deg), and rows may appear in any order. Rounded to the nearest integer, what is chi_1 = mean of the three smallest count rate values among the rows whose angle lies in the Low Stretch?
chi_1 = 62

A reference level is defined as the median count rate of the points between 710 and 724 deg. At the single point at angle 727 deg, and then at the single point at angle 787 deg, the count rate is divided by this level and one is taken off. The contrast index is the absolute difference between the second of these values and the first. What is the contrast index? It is 0.046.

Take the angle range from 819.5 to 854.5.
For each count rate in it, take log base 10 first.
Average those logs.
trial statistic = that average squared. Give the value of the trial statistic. 3.3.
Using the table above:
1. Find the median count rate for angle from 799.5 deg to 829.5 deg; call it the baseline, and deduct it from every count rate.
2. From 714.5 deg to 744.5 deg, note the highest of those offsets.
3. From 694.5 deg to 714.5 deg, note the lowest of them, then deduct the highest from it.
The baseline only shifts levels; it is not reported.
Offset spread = -8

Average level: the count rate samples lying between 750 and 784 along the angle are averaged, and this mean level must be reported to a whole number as 78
